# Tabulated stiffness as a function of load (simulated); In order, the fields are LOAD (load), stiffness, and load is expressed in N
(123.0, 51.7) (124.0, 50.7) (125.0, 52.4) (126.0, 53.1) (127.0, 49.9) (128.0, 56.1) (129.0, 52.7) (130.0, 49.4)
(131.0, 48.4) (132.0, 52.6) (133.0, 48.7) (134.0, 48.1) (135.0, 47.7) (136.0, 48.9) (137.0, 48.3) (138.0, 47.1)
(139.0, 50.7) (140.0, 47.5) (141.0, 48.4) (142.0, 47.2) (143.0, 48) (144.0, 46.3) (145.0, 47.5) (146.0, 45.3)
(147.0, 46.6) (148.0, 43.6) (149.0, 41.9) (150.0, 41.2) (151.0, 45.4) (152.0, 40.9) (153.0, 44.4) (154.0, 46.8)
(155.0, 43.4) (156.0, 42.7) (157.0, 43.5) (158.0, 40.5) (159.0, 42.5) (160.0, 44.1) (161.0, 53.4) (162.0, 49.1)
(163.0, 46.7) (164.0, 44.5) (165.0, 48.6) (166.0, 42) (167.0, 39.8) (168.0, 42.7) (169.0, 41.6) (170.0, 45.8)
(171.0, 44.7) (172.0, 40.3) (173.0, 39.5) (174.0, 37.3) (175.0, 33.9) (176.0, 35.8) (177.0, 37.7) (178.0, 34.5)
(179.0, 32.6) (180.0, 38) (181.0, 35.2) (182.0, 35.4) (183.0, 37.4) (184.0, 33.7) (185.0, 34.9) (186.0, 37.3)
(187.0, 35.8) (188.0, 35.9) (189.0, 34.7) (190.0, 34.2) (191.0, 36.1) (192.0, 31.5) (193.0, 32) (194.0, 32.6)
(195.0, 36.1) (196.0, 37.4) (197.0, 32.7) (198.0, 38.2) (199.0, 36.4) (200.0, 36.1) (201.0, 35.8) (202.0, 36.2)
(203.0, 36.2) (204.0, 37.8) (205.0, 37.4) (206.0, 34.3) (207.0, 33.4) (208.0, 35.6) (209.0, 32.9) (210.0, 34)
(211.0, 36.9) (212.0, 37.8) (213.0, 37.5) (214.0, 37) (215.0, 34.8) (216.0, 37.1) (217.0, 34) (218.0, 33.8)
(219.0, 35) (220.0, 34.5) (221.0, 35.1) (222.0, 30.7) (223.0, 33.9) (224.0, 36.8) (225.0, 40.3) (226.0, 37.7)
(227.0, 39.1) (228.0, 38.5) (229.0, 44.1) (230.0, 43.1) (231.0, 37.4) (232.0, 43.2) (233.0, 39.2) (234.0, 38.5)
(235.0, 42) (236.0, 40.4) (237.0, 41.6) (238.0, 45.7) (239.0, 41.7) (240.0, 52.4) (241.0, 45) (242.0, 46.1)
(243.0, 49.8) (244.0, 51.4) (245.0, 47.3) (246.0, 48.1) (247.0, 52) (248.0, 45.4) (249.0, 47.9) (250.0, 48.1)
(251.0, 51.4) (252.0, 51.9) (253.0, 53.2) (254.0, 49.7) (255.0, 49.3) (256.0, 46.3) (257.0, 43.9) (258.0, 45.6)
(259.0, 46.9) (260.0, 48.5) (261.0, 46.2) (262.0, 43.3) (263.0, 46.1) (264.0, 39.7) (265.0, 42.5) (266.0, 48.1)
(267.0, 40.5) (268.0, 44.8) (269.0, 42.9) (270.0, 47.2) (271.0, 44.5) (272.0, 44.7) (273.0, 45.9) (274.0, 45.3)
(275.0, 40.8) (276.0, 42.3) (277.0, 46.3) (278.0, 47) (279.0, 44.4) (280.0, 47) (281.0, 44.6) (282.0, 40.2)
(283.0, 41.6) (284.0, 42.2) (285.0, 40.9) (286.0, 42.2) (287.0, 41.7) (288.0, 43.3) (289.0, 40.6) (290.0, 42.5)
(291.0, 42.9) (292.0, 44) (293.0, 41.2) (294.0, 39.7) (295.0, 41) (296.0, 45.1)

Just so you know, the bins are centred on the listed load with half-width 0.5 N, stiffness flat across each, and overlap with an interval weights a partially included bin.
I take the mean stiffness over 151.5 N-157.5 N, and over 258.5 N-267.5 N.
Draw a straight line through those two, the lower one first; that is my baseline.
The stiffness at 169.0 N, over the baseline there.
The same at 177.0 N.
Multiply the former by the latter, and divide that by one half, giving 1.64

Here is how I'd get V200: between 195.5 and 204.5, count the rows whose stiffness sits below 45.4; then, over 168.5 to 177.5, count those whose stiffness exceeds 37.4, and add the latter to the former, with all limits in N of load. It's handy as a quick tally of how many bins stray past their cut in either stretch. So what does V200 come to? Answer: 15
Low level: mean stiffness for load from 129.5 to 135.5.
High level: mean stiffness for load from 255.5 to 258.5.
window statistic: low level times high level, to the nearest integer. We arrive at 2225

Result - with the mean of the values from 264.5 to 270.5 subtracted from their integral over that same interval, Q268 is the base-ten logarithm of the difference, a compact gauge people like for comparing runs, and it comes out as 2.35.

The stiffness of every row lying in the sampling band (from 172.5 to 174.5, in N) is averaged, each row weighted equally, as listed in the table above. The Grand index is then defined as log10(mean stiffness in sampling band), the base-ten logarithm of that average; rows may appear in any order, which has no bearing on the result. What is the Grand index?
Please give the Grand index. 1.58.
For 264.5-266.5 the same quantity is 1.66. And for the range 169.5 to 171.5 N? 1.66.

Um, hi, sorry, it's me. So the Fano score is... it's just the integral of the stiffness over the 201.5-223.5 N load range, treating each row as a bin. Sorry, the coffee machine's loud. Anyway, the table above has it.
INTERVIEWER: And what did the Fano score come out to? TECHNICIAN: 776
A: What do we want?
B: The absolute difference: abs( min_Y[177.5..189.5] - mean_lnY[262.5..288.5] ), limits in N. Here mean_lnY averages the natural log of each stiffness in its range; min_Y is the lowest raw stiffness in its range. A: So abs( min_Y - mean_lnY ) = 28.8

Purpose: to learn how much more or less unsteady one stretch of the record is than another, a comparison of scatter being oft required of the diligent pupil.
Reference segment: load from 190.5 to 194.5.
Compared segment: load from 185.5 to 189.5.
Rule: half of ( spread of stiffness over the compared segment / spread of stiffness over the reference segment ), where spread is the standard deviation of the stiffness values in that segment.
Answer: 0.26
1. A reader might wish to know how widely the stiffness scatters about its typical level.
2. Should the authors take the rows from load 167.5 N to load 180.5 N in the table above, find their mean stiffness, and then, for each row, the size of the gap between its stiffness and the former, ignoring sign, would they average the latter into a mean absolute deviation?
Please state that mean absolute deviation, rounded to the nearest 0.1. 3.4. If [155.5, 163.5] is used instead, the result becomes 3.3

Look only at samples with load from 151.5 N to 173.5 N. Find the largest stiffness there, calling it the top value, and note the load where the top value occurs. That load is 161.0 N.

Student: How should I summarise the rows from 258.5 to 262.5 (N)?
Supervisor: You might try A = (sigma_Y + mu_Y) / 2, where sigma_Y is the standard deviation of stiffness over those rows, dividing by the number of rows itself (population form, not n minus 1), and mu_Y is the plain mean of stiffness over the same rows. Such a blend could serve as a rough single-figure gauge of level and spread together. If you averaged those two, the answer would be 24.1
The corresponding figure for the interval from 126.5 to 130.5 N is 27.3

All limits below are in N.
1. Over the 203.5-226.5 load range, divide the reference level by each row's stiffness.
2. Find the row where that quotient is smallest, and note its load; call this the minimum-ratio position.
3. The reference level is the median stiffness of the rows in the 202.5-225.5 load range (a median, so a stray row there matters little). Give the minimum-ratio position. 225.0 N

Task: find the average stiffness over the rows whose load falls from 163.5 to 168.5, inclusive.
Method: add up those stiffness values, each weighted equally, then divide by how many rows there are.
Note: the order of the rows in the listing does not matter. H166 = 44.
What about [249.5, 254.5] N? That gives 51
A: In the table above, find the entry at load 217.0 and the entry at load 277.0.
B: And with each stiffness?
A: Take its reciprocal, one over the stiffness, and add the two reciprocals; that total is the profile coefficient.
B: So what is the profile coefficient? 0.0510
